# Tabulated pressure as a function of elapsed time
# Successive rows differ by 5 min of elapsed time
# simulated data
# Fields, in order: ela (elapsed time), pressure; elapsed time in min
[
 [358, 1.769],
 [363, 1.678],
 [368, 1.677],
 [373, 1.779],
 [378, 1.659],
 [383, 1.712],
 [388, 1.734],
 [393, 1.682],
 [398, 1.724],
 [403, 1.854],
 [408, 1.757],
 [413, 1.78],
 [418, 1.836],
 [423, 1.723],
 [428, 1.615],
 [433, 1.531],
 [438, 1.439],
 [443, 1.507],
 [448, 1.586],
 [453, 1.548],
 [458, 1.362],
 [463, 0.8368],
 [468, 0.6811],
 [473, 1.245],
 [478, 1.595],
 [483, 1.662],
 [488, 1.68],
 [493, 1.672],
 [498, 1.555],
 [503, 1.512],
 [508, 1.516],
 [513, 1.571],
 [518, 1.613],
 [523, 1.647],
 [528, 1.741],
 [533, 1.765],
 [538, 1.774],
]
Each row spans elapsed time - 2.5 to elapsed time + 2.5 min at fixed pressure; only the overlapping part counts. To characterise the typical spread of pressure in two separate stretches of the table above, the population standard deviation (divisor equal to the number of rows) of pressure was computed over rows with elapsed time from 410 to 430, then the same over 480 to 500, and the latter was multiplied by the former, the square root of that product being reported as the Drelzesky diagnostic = 0.064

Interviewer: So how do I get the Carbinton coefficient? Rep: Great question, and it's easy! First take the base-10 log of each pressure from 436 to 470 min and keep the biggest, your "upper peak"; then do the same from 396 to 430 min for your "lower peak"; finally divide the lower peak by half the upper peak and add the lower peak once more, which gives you 2.95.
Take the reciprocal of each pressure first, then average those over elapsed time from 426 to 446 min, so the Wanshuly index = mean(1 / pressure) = 0.658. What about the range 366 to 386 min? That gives 0.586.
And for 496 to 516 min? 0.650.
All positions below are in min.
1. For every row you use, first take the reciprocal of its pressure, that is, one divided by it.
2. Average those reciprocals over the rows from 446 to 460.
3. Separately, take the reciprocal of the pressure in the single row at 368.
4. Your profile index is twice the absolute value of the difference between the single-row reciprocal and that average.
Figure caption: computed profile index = 0.15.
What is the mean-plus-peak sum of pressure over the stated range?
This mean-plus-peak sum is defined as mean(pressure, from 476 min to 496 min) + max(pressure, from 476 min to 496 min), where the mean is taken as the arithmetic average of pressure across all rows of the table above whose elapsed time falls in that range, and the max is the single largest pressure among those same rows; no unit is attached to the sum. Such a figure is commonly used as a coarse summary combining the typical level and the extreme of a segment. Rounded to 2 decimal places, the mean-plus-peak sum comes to 3.33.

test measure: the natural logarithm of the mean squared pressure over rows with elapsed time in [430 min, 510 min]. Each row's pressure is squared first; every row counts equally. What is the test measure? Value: 0.76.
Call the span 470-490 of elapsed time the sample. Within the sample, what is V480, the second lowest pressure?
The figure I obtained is 1.595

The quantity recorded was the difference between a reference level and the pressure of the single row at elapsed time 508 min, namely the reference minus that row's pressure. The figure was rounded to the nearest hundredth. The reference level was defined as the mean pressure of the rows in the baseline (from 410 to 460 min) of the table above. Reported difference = 0.08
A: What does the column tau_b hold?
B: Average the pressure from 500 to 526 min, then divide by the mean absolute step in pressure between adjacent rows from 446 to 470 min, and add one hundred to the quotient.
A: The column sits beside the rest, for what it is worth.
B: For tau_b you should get 107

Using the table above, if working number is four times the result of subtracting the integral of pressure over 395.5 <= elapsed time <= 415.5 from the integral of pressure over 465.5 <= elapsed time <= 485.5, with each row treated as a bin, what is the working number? -39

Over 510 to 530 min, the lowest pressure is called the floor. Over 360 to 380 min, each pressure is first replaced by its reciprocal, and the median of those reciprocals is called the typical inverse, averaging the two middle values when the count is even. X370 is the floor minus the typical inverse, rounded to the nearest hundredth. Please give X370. 0.97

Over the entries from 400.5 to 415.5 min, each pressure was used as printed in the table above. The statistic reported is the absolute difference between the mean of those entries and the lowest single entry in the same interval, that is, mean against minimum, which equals 0.040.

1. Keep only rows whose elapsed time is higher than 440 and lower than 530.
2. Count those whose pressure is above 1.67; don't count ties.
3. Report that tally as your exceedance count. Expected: 3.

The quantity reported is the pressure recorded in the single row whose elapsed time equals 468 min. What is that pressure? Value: 0.6811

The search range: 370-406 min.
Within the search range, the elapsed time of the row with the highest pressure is 403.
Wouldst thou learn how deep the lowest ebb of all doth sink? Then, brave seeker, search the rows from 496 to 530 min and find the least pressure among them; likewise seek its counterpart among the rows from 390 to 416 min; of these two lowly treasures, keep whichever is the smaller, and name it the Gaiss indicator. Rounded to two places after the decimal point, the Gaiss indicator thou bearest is 1.51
